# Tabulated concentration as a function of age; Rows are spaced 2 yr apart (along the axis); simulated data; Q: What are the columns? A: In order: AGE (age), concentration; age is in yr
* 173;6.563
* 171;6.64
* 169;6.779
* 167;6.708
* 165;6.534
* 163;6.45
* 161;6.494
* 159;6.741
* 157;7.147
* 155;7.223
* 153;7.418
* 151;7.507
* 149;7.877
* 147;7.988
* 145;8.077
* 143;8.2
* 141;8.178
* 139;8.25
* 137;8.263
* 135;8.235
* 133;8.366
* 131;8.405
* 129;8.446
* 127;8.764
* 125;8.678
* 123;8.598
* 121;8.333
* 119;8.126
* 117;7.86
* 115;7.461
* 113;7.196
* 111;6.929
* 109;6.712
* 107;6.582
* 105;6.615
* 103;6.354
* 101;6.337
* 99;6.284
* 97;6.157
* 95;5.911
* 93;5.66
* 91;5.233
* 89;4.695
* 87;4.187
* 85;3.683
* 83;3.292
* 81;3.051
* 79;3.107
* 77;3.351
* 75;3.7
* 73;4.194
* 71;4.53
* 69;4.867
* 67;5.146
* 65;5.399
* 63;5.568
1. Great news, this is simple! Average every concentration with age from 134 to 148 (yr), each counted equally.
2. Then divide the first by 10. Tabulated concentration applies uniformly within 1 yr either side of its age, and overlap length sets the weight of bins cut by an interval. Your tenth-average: 0.82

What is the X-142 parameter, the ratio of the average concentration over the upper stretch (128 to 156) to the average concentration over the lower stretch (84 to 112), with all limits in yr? 1.4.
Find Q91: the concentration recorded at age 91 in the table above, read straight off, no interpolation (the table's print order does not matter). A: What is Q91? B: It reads 5.233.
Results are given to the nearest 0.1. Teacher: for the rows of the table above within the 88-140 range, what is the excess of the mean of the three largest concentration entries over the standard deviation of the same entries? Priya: 7.5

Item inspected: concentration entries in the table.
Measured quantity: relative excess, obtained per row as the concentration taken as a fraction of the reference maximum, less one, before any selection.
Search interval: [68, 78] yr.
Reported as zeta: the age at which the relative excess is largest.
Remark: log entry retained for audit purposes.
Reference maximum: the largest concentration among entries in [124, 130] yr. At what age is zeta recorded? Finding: 69 yr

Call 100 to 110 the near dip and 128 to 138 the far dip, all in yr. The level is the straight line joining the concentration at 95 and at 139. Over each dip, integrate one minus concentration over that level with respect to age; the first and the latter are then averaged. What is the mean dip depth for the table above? -0.3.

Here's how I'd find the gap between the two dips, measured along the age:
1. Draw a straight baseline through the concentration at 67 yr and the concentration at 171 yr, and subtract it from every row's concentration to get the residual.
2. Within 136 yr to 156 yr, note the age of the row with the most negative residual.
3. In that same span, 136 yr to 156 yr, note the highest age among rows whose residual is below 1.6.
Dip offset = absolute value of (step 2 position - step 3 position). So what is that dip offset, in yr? 0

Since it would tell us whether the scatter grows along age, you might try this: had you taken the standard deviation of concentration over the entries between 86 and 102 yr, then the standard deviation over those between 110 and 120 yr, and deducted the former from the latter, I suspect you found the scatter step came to -0.30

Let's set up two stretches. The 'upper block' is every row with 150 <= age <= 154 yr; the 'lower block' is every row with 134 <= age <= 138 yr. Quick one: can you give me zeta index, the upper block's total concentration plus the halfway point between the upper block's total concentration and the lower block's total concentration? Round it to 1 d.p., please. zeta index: 30.6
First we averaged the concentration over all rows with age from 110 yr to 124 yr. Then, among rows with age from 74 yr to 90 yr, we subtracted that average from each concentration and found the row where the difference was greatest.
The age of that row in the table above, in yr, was 89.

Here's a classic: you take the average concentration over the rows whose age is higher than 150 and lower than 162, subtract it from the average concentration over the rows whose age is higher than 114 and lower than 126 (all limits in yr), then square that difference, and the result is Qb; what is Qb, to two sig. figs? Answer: 1.2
